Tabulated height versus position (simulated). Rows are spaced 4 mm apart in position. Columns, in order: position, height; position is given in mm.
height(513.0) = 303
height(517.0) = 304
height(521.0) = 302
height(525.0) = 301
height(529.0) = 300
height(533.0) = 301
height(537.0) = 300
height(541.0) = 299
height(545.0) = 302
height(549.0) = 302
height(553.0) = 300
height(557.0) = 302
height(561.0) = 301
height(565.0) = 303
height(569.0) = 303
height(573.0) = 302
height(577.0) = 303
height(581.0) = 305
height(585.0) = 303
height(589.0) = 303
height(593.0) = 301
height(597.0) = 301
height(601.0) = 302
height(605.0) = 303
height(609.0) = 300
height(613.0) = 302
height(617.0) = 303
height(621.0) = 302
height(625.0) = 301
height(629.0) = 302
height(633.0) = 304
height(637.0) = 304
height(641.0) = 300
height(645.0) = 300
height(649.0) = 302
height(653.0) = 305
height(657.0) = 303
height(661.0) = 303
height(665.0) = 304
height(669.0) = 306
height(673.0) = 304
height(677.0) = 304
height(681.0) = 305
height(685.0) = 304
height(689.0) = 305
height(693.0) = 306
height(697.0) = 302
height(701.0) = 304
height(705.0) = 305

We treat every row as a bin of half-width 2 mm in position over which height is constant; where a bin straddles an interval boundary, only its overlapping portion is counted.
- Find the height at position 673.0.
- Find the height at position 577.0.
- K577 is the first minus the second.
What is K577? 1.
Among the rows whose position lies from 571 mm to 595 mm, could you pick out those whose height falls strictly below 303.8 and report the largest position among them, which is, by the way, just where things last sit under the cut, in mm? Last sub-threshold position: 593.0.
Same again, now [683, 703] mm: 697.0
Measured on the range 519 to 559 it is 557.0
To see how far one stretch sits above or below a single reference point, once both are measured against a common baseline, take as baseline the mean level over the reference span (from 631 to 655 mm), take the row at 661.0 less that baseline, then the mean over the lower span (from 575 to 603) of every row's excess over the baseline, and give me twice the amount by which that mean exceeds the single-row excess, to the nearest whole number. -1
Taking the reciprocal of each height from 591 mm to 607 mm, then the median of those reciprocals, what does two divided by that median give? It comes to 603.0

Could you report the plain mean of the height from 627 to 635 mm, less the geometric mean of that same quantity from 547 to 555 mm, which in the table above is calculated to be 2.0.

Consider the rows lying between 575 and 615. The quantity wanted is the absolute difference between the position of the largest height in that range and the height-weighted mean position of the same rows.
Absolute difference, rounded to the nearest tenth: 14.0 mm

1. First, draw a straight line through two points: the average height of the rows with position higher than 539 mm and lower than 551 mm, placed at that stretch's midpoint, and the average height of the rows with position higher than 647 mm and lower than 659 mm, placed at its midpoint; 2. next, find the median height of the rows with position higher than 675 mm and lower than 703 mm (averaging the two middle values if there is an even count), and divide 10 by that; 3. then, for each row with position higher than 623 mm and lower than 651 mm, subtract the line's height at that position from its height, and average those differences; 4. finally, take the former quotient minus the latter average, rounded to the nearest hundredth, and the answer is 1.16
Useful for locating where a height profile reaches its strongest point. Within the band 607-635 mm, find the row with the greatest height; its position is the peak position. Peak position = 633.0 mm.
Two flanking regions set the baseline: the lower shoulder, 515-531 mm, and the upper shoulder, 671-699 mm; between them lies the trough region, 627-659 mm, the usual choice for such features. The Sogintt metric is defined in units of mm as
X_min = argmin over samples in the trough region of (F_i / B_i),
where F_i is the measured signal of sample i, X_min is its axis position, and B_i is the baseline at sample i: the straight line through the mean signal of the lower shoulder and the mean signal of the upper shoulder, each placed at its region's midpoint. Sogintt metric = 645.0 mm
